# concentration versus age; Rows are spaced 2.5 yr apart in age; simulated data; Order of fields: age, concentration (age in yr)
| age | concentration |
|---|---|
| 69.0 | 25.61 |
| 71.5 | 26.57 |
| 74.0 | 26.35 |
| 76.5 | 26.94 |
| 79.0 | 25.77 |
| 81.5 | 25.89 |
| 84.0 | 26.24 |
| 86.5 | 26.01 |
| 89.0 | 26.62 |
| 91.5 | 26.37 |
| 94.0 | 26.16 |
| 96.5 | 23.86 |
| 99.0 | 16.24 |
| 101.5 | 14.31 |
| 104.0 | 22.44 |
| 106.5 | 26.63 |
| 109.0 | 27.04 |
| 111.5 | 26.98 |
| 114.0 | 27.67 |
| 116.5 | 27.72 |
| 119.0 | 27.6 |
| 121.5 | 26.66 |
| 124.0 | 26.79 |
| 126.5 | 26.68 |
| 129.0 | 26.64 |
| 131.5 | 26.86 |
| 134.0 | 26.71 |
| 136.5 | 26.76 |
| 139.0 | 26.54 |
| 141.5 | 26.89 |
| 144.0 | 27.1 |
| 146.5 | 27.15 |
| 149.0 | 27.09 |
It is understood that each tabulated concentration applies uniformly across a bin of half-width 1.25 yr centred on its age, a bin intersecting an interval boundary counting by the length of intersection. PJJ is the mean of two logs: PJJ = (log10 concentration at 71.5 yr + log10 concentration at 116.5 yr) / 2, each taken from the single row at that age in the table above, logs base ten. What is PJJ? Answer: 1.43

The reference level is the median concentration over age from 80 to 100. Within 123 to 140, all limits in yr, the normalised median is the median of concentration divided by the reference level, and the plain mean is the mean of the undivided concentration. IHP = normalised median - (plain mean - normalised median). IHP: -24.7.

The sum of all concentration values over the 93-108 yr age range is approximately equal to 130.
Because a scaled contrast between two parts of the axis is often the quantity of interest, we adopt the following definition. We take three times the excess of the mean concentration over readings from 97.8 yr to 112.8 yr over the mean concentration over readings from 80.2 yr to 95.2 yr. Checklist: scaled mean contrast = -12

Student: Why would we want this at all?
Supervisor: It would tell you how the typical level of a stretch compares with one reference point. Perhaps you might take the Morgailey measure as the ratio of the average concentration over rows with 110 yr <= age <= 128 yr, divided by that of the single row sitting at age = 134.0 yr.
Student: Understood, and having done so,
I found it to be 1.02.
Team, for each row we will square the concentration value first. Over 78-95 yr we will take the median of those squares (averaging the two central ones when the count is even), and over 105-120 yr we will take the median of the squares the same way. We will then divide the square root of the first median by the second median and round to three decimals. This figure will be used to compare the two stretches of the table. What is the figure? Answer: 0.035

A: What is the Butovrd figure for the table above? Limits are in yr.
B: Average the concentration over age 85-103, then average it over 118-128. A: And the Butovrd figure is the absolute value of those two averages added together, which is 49.7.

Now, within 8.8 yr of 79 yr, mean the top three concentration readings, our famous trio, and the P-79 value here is 26.6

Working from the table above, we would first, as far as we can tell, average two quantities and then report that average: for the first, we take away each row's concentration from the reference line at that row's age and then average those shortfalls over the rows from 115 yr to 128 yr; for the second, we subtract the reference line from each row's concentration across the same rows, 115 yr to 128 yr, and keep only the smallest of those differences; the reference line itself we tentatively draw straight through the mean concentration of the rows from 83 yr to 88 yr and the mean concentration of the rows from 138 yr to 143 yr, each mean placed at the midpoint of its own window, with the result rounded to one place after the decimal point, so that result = -0.2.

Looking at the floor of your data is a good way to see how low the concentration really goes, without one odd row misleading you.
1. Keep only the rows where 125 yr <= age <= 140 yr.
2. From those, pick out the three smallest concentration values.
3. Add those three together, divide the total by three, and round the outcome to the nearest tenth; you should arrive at 26.6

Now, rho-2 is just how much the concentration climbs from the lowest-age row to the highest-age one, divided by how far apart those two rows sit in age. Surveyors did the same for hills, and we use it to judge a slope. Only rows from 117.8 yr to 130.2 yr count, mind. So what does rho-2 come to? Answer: -0.10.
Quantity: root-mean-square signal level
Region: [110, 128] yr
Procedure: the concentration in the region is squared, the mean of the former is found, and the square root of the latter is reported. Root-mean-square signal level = 27.2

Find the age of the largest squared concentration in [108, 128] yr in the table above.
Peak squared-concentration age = 116.5 yr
